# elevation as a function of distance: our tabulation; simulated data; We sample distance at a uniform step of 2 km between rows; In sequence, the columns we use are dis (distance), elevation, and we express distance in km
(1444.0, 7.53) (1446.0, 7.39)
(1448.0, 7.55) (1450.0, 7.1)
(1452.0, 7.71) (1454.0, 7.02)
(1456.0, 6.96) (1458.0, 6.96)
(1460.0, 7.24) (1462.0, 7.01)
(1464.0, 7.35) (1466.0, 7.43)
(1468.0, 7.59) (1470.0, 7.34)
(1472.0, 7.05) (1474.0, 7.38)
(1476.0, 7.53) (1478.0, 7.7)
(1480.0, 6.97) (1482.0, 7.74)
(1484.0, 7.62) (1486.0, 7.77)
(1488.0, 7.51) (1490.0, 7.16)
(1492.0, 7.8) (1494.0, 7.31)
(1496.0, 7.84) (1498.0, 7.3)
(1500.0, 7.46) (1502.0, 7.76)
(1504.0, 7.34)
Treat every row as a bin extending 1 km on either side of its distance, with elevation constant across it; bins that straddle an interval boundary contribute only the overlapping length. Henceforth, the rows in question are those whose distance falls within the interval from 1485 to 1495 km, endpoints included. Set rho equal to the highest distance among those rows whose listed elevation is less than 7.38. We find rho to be 1494.0 km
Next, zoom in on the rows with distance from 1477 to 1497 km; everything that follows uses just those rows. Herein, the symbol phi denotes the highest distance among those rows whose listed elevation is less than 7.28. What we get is 1490.0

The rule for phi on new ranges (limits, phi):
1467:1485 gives 1480.0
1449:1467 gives 1462.0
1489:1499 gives 1490.0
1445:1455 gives 1454.0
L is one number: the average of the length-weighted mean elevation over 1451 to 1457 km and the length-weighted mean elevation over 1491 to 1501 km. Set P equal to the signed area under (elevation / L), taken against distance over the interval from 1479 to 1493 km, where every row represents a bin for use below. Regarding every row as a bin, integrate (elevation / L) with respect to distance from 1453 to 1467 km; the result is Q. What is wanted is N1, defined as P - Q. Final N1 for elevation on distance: 0.7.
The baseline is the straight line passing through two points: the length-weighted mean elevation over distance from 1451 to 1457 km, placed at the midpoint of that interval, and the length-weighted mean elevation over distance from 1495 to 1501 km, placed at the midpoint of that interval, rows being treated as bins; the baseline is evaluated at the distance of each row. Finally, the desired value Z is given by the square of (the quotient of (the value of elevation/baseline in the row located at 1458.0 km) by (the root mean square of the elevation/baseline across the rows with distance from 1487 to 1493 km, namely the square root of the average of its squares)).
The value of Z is 0.92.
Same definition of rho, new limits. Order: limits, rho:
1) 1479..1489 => 1480.0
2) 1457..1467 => 1464.0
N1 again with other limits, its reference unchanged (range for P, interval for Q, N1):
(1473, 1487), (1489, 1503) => 0.0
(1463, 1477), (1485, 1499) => -0.3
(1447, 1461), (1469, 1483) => -0.3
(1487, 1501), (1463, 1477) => 0.2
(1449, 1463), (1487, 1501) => -0.6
